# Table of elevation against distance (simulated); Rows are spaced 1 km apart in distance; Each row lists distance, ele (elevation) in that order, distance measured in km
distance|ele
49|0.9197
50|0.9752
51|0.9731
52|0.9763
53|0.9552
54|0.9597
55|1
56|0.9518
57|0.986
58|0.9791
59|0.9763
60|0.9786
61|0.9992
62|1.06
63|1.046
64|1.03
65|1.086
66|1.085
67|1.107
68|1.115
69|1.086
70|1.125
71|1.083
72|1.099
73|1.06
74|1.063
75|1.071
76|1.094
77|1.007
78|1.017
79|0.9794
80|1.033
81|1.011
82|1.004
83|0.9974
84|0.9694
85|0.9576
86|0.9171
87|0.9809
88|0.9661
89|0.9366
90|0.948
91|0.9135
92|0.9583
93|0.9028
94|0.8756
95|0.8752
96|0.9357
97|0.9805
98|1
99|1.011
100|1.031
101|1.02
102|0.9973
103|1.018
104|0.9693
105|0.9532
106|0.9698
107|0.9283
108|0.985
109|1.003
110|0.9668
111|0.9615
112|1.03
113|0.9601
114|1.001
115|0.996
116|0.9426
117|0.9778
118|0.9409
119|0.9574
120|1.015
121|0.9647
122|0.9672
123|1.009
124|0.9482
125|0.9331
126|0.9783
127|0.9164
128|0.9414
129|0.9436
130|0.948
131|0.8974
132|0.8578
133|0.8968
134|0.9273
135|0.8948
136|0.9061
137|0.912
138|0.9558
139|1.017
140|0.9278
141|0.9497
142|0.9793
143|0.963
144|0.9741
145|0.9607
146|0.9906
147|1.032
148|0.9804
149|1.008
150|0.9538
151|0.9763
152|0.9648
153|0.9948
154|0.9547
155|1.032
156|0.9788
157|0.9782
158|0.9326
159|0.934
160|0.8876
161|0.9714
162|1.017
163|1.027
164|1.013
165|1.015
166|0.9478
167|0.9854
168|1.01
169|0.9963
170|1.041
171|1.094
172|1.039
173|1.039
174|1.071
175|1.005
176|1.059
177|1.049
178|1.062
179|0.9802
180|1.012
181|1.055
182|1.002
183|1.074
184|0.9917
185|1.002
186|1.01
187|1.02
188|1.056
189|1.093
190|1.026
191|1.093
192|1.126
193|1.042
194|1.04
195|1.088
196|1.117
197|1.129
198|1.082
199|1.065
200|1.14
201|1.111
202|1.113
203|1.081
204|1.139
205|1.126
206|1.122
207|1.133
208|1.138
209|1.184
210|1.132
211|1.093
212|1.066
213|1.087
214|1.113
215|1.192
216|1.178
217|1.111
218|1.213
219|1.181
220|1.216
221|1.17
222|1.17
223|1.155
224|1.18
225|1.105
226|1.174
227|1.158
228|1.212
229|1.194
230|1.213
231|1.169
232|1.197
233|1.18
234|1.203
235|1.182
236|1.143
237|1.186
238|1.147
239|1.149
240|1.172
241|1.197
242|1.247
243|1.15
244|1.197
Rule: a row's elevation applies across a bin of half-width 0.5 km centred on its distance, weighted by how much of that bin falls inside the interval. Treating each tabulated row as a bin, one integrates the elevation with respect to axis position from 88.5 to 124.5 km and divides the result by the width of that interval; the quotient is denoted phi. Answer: 0.97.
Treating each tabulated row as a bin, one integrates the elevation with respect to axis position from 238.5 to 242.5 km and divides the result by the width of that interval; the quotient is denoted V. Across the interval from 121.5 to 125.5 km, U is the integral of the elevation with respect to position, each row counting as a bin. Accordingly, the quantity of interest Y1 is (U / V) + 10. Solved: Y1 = 13.2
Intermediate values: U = 3.86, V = 1.19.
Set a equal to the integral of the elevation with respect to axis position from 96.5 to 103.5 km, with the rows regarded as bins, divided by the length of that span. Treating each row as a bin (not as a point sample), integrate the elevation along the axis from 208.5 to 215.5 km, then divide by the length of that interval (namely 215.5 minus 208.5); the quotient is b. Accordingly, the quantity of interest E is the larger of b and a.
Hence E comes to 1.12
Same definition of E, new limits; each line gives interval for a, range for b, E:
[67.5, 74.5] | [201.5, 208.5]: 1.12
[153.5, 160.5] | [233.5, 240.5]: 1.17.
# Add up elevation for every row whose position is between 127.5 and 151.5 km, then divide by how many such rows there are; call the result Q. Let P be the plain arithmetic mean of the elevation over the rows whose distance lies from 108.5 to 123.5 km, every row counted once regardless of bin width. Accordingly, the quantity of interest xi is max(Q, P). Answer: 0.98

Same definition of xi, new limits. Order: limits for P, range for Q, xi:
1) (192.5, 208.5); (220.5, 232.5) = 1.17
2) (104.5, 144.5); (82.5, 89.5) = 0.96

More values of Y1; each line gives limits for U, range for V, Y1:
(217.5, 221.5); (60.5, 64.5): 14.6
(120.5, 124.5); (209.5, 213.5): 13.6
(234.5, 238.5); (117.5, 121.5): 14.8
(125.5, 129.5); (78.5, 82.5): 13.8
